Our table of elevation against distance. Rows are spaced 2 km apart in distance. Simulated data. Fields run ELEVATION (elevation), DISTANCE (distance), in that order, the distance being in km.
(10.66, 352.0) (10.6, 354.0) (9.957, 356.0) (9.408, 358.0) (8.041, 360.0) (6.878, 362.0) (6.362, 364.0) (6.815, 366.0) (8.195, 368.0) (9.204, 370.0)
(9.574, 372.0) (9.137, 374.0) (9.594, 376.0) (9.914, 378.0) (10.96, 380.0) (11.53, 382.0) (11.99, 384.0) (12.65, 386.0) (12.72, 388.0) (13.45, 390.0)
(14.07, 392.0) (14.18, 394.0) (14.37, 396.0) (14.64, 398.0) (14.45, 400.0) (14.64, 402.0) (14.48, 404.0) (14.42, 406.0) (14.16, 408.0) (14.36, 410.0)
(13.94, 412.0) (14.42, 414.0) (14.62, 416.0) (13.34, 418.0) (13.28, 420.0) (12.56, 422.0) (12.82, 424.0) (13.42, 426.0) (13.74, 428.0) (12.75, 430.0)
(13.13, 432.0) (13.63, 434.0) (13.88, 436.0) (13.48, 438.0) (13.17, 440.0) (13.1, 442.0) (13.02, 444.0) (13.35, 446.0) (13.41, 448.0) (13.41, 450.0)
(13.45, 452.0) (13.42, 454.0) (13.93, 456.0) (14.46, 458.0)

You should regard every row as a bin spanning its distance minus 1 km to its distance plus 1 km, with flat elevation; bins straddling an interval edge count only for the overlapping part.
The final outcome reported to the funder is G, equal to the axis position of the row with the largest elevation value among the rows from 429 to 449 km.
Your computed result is 436.0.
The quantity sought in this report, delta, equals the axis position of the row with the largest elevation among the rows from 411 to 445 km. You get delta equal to 416.0 km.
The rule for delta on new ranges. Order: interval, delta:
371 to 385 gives 384.0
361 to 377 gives 376.0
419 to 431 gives 428.0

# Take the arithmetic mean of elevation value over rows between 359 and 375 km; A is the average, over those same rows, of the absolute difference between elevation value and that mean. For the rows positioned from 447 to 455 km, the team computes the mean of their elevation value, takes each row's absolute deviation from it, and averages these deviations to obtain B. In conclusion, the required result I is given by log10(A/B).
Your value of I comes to 1.9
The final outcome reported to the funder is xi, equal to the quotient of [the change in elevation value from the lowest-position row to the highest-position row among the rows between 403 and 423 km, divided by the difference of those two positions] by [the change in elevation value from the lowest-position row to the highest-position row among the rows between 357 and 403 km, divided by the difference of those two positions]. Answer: -0.9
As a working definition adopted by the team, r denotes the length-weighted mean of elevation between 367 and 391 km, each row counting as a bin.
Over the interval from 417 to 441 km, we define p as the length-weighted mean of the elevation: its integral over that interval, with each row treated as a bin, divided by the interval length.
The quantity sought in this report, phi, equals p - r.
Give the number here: 2.5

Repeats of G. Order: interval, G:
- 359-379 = 378.0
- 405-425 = 416.0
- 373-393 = 392.0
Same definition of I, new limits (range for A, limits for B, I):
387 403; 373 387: -0.3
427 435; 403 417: 0.3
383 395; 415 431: 0.2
